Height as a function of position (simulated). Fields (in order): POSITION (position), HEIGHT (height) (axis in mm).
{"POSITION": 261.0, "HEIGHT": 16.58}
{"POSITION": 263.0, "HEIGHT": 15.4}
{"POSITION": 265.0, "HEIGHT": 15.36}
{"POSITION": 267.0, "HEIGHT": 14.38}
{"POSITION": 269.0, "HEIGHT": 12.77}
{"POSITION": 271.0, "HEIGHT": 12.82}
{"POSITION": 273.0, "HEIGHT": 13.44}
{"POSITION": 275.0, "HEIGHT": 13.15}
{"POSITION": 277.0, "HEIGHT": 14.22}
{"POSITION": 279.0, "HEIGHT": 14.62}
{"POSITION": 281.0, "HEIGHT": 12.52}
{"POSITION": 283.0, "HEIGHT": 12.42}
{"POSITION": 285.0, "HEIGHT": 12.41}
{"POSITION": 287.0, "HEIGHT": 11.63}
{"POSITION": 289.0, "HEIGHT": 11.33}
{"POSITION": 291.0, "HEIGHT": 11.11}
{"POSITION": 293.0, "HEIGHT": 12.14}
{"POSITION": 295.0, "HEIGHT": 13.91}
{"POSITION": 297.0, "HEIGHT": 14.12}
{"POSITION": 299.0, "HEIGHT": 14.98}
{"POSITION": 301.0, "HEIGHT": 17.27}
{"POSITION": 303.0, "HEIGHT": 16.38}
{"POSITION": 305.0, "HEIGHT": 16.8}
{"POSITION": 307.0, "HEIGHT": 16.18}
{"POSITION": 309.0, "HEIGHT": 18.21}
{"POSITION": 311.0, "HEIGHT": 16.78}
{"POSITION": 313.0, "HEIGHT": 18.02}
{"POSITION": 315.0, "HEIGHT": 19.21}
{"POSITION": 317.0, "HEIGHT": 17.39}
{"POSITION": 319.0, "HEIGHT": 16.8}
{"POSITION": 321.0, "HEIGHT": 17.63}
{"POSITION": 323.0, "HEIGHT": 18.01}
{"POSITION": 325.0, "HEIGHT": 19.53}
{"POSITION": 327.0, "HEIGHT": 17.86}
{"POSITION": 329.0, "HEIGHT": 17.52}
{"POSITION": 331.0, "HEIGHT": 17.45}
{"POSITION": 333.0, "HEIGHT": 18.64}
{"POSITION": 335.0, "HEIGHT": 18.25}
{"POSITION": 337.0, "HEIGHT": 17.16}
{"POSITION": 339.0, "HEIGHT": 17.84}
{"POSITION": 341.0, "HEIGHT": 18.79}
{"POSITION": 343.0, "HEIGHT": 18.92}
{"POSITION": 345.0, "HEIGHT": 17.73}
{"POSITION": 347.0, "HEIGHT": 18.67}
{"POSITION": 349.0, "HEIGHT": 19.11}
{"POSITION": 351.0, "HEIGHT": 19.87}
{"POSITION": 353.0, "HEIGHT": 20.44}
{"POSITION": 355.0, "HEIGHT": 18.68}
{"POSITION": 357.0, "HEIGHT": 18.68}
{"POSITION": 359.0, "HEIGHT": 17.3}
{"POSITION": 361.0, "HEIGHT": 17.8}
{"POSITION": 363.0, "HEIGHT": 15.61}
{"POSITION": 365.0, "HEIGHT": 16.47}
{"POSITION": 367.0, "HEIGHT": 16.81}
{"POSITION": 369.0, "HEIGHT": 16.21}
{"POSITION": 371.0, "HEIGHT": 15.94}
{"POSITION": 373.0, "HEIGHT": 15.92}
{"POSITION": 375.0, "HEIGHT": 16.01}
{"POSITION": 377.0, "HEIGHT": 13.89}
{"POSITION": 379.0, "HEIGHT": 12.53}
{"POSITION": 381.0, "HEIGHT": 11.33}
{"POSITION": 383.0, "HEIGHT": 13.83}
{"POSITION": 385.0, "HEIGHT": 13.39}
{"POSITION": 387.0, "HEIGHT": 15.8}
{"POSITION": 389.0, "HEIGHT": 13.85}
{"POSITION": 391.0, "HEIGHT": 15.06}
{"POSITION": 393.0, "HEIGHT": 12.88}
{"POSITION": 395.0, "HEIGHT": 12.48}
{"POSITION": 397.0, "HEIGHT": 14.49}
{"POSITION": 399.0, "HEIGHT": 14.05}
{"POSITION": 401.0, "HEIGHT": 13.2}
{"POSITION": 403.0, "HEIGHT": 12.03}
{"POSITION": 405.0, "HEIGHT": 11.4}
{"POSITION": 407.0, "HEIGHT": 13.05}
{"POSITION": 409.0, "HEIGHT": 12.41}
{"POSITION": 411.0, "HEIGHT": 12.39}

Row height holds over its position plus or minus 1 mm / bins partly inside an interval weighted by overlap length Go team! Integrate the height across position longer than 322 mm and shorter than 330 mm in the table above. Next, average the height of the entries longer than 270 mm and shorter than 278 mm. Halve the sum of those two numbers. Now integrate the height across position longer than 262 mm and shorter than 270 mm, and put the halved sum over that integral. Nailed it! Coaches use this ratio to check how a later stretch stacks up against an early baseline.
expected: 0.69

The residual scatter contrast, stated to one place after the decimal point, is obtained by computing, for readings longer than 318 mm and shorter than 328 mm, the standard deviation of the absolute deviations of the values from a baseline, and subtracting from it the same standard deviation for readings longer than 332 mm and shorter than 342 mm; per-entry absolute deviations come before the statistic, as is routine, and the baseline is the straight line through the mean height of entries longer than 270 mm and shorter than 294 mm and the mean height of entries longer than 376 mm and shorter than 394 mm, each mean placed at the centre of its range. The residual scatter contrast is 0.3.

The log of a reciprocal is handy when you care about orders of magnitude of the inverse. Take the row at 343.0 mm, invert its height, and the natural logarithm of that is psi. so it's -2.94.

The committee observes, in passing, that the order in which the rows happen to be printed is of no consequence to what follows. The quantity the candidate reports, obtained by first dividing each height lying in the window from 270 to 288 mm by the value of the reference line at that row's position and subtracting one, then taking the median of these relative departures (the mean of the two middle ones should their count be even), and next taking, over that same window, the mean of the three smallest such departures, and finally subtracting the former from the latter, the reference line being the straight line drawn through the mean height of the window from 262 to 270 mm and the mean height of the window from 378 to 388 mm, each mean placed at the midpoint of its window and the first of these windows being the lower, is -0.04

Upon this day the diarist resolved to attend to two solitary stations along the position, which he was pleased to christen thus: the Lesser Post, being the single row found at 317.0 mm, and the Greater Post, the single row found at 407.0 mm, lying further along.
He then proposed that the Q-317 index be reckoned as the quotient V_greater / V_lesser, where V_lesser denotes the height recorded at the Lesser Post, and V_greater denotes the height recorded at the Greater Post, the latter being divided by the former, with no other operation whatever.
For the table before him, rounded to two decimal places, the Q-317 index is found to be 0.75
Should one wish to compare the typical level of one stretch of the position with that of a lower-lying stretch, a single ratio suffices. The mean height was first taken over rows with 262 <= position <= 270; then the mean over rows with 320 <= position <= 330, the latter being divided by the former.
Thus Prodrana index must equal 1.25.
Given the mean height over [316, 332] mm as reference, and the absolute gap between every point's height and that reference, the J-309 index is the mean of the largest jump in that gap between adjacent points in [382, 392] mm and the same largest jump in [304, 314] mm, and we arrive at 1.8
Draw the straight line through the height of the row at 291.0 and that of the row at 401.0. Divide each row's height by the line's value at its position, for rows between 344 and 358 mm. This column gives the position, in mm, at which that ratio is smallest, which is 345.0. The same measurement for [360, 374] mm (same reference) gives 363.0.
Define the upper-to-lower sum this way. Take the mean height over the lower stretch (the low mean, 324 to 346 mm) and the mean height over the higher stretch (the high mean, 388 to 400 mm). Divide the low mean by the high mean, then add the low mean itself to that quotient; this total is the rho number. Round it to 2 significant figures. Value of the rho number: 19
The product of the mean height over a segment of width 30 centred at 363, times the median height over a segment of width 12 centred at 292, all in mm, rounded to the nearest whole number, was 205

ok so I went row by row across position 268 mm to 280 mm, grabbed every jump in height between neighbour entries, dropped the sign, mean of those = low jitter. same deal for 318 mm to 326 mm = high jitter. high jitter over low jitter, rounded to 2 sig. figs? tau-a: 1.9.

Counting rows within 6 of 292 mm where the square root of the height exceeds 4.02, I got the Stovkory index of 0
